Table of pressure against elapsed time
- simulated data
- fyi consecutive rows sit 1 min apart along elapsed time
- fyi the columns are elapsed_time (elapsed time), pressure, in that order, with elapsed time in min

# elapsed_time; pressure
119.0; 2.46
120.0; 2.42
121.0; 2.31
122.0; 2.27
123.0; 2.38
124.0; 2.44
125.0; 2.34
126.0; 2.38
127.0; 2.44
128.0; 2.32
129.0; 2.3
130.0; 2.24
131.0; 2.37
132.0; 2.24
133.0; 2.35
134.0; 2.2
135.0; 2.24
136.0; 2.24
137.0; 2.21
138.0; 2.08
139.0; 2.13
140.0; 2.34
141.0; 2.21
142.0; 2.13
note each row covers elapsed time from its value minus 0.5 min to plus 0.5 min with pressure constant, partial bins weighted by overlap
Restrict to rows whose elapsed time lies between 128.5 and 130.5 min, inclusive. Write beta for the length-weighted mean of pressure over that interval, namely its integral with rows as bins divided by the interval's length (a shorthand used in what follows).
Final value 2.27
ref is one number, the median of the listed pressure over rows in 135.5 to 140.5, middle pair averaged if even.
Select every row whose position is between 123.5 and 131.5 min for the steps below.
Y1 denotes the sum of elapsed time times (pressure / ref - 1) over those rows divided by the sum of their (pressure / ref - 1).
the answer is 126.9 min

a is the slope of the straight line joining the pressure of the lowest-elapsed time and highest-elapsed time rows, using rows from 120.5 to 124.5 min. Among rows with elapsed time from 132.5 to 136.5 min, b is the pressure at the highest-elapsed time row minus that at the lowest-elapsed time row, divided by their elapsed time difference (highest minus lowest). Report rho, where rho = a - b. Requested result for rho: 0.08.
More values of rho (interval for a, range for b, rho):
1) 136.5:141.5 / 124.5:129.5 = 0.01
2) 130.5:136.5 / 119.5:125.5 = -0.01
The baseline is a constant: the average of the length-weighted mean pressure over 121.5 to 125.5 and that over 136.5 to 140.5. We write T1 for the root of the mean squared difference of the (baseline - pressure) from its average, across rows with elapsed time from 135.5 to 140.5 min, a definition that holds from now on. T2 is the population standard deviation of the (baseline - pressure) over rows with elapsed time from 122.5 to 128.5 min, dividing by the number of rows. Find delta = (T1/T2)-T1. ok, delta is 1.9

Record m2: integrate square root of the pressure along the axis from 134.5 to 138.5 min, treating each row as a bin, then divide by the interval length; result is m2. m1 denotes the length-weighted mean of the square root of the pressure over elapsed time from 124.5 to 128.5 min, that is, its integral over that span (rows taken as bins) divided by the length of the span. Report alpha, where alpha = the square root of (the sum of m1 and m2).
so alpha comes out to 1.74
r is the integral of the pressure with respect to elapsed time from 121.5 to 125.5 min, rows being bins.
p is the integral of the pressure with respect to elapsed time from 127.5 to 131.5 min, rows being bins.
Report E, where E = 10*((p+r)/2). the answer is 93.3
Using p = 9.230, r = 9.43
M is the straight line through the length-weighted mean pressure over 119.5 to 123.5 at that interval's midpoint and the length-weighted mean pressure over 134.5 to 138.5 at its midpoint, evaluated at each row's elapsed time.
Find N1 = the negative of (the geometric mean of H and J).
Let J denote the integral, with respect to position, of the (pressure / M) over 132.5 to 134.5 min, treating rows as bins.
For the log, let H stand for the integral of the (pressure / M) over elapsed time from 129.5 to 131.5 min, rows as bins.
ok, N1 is -2.046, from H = 2.05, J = 2.05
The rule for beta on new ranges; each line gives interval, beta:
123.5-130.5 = 2.35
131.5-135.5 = 2.26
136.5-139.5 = 2.14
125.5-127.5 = 2.41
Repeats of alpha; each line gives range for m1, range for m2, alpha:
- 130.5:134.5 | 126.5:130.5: 1.74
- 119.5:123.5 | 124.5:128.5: 1.75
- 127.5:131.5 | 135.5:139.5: 1.73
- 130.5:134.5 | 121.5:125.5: 1.75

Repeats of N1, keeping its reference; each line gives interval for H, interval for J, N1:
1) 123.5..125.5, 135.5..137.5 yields -2.047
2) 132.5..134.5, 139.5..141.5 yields -2.080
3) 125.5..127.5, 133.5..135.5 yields -2.053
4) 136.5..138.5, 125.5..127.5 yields -2.032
